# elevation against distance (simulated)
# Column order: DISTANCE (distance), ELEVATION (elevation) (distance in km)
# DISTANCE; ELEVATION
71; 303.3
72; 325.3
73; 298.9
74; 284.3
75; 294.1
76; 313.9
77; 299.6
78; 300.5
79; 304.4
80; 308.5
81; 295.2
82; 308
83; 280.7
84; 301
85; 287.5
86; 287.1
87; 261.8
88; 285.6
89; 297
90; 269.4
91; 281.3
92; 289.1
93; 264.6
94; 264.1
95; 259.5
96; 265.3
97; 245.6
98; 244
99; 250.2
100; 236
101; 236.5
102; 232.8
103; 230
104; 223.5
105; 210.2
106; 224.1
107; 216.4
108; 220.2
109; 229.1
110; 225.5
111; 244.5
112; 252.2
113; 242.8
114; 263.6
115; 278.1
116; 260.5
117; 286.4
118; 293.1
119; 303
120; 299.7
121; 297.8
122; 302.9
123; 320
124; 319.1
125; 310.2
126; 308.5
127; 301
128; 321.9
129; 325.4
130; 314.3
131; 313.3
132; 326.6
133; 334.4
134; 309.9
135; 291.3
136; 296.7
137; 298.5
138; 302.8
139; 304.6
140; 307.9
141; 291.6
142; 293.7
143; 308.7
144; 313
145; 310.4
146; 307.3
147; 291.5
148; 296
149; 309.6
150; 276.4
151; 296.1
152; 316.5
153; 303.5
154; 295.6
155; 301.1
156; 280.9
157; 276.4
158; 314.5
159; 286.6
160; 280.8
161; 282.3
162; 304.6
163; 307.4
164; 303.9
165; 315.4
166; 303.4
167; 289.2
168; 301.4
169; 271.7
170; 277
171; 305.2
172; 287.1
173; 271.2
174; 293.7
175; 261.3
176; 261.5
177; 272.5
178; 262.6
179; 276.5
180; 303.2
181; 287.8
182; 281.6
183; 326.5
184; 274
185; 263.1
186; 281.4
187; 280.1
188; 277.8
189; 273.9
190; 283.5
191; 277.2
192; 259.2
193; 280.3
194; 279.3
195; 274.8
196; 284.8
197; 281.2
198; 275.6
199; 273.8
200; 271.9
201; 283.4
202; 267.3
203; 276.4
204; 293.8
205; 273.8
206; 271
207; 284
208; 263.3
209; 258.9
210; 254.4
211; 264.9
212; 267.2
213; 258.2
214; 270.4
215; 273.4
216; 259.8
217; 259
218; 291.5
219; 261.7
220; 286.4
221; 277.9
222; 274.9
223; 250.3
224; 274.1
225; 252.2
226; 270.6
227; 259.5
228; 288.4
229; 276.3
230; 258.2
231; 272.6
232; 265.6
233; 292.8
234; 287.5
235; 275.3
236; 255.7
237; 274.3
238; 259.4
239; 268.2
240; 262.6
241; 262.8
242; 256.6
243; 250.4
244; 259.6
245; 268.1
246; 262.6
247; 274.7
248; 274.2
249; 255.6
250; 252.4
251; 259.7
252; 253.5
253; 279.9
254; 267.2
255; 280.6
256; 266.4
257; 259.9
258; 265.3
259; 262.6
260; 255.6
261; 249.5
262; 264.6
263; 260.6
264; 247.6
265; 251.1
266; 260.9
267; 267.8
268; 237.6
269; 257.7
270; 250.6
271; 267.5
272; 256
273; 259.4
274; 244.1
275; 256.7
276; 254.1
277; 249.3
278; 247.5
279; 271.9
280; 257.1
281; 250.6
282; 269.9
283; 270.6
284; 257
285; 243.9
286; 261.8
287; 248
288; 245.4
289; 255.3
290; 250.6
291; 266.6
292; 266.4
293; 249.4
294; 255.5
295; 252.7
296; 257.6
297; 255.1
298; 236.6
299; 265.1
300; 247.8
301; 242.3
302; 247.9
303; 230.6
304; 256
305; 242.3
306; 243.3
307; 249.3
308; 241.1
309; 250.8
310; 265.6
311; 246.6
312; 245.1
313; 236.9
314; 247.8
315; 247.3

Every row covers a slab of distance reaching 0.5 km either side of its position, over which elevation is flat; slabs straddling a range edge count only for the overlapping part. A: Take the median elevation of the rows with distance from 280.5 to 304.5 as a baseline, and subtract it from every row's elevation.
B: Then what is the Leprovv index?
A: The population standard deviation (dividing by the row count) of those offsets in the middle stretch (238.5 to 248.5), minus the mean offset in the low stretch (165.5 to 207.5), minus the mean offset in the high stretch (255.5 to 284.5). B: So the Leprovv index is -23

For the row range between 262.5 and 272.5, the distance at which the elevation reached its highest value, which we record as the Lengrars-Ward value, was 267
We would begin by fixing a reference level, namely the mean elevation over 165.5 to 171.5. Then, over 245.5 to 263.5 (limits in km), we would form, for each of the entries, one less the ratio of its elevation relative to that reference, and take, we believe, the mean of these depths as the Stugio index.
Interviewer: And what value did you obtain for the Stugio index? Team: 0.10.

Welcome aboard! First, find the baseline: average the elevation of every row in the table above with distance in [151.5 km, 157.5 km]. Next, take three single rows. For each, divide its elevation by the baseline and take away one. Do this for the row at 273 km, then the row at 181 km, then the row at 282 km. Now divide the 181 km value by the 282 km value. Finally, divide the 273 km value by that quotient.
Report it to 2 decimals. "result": -0.40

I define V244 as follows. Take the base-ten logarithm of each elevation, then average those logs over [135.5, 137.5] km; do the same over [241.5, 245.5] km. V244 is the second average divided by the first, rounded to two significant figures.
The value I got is 0.98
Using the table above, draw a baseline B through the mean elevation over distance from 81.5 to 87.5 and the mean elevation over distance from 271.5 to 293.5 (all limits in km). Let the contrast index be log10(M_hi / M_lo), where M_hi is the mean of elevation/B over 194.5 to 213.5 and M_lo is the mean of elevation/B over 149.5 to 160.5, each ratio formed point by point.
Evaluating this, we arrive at -0.02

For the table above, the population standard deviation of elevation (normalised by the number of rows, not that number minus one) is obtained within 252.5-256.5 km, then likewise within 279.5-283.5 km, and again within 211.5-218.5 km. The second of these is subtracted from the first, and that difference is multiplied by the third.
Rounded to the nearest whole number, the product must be -19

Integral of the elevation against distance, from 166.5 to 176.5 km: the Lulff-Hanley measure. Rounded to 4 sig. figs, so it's 2819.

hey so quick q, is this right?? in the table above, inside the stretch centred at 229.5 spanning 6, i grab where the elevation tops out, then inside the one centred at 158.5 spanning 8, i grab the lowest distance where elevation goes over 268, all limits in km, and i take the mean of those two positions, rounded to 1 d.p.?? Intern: 191.5 km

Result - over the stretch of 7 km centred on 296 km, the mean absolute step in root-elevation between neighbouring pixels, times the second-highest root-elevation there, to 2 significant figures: 5.4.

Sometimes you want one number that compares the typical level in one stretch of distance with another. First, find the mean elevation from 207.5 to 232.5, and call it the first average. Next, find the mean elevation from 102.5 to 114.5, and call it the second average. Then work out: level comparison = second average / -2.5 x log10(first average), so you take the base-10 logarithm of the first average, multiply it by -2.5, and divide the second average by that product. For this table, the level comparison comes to -38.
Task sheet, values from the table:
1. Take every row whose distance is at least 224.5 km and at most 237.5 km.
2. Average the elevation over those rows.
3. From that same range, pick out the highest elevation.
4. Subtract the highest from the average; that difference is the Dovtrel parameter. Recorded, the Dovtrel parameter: -21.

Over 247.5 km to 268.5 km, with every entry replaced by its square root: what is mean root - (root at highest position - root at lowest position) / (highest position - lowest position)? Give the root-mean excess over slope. 16.2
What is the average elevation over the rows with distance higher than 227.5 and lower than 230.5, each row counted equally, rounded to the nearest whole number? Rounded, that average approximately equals 274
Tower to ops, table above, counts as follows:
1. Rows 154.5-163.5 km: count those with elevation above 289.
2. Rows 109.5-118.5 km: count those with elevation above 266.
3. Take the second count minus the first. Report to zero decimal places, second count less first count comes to -1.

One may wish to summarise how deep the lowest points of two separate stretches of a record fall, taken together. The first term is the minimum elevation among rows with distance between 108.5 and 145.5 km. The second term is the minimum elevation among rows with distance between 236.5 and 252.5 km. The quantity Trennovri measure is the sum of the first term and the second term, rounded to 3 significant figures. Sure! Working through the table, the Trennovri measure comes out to 476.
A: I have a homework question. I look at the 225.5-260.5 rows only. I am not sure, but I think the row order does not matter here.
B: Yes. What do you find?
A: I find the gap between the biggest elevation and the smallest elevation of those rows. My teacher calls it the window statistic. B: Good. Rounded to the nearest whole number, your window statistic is 42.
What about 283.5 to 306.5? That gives 36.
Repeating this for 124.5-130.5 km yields 24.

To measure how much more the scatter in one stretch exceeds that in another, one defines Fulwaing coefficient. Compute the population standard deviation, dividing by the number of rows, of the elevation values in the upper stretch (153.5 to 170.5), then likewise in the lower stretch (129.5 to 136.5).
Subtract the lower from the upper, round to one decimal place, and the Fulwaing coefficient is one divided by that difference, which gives -1.9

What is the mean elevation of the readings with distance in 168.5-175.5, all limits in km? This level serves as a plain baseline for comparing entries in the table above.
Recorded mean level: 281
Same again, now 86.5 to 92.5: 281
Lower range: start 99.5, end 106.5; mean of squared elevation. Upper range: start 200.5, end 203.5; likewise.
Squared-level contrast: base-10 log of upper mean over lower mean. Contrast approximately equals 0.166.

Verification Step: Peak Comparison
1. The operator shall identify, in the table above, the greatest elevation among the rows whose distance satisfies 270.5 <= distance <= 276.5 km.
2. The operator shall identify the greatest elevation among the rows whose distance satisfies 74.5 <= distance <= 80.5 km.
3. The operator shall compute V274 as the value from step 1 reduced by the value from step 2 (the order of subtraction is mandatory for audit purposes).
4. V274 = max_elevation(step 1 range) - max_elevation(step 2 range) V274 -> -46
